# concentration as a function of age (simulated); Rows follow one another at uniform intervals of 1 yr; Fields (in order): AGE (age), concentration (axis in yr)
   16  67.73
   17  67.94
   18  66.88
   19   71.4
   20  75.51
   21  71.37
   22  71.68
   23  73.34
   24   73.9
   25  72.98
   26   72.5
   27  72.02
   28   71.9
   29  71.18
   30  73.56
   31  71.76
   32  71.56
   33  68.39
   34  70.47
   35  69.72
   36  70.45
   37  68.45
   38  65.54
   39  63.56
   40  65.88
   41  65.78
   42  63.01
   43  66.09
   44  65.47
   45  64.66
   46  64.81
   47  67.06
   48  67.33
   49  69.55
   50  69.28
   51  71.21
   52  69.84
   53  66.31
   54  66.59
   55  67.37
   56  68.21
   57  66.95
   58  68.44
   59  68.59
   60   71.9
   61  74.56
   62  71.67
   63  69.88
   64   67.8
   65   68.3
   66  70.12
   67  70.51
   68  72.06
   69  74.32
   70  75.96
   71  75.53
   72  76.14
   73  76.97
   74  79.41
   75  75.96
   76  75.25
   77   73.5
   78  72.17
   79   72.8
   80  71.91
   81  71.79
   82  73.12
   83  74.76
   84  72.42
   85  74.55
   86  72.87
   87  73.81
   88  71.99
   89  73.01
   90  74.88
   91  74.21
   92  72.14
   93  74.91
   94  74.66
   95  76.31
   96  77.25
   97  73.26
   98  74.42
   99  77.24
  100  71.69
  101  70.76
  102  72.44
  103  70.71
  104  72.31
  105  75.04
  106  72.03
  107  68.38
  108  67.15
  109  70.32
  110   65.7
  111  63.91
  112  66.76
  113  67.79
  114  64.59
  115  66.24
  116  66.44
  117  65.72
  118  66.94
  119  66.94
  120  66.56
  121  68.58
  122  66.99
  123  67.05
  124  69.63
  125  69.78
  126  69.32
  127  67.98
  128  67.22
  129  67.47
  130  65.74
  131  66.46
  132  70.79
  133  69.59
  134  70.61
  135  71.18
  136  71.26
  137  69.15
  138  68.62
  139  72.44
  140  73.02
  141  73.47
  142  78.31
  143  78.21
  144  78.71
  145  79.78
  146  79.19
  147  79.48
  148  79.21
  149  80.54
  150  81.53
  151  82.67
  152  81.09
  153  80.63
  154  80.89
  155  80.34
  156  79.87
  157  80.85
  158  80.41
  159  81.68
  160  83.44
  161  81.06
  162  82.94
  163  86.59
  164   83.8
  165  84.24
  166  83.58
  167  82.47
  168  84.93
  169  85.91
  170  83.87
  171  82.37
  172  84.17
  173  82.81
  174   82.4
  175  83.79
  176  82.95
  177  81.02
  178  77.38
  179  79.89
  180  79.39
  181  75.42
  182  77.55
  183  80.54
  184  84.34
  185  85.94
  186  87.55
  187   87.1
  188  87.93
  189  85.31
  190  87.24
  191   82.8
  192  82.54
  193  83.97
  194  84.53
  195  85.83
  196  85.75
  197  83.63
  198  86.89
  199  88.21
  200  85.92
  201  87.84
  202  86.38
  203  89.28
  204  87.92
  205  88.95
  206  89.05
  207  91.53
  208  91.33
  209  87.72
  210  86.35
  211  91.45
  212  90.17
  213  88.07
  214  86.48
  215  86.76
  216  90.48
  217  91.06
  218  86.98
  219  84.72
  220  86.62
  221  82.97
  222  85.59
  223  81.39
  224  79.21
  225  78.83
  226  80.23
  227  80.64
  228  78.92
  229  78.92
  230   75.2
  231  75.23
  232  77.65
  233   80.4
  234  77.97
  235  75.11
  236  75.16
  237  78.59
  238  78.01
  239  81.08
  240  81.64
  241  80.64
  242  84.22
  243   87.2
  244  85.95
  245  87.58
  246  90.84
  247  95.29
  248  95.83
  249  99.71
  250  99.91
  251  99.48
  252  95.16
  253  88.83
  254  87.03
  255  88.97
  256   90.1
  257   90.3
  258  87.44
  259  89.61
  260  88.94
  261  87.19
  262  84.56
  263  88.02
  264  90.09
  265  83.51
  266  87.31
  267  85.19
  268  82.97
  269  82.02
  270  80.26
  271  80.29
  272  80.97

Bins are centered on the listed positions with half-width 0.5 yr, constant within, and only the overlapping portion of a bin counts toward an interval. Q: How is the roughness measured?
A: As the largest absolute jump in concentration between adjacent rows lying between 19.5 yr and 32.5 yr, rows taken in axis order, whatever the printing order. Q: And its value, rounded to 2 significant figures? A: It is 4.1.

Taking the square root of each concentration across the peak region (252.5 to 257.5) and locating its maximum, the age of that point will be 257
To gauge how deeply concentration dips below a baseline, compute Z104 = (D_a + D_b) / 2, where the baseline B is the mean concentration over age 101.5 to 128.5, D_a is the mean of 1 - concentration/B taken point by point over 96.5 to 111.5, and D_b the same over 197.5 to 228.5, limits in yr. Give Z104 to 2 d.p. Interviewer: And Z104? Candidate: -0.15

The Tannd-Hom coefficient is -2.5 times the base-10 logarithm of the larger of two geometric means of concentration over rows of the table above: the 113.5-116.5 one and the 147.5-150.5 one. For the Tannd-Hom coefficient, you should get -4.76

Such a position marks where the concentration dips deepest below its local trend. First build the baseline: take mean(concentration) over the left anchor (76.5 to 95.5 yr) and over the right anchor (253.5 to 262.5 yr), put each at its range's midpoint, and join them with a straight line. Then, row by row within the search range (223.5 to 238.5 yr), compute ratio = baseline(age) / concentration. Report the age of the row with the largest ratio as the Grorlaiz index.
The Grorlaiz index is 236 yr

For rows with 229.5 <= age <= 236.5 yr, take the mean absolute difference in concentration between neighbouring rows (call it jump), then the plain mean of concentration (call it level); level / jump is 44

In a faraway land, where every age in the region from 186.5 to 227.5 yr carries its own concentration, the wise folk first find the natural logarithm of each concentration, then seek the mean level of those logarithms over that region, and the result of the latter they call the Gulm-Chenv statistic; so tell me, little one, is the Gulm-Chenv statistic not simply 4.46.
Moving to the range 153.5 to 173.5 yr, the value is 4.42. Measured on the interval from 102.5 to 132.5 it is 4.22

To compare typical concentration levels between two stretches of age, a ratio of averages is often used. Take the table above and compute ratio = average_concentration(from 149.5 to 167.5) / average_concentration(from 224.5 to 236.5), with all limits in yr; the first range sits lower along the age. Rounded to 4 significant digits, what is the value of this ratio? 1.055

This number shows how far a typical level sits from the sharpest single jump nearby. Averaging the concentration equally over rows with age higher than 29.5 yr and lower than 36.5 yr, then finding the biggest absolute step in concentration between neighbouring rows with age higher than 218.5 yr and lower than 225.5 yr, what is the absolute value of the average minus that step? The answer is 67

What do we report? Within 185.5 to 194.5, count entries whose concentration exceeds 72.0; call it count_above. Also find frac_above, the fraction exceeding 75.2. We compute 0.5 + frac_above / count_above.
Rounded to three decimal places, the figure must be 0.611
